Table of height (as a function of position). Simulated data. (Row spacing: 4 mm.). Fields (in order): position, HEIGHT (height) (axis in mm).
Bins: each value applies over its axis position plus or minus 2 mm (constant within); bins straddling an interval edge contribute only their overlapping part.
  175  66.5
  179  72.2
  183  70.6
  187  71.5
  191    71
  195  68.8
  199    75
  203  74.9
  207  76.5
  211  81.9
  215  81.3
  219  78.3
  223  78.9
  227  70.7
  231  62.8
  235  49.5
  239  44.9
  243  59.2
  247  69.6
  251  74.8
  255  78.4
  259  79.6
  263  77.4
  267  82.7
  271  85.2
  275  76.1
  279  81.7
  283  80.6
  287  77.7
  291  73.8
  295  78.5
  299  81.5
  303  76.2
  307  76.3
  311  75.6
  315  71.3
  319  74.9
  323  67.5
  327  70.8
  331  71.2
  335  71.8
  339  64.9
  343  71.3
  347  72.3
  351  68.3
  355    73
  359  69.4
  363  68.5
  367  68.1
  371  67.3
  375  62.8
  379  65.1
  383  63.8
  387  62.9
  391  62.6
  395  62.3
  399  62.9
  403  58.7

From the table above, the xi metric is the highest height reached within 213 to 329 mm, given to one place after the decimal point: 85.2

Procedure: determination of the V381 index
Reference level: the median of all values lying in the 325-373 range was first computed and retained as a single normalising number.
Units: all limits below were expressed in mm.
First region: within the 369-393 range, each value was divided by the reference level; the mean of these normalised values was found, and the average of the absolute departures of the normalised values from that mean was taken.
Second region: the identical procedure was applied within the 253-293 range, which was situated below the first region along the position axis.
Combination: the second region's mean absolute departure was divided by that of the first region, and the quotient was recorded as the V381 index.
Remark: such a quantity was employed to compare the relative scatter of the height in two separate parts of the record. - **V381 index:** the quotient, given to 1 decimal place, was 1.9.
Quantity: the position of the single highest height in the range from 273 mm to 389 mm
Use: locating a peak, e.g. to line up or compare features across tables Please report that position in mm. 279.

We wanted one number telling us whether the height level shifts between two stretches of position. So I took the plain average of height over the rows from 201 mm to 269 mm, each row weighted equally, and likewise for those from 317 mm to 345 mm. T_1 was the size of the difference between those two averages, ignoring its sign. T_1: 1.5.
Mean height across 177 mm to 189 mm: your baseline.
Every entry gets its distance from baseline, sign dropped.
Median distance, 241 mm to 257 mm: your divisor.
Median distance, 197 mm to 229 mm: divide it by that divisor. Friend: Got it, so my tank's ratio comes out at 1.2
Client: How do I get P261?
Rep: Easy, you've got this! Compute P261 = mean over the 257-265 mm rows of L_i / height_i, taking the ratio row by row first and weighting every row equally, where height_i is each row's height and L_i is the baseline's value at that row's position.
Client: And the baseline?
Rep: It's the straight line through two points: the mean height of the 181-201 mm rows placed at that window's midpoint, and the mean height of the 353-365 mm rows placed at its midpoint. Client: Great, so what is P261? 0.90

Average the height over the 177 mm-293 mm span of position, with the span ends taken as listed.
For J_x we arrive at 73.30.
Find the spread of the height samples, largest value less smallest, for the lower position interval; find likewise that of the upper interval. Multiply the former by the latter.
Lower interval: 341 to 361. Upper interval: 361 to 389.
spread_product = 27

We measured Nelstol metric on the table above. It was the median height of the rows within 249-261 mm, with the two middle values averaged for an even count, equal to 78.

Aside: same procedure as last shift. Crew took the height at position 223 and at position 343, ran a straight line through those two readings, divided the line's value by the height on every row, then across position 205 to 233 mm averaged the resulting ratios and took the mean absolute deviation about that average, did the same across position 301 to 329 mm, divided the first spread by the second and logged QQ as 2.1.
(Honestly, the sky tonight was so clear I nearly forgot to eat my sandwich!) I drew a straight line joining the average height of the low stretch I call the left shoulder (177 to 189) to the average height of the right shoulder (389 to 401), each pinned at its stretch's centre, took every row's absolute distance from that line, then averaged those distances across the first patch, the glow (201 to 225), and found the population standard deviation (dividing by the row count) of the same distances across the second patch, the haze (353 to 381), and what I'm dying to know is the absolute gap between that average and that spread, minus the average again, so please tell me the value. -2.40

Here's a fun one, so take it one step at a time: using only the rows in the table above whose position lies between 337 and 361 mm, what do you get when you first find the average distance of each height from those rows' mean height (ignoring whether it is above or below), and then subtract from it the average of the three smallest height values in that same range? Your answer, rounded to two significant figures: -65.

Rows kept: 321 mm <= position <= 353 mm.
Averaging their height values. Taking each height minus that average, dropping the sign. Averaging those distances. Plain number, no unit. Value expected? 2.1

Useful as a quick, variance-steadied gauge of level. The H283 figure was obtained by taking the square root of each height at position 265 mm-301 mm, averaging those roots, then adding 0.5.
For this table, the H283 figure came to 9.43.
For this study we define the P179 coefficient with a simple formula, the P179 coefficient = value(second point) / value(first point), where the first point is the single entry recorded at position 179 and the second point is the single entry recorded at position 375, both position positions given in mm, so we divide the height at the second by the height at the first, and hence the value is 0.87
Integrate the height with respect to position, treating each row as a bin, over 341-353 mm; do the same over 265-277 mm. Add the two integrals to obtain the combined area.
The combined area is 1824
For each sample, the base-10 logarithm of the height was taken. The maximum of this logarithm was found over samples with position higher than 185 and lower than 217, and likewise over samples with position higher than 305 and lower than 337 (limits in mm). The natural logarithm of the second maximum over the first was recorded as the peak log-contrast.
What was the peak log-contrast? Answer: -0.016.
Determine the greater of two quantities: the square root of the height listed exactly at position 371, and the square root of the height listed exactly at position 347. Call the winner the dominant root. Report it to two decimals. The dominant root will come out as 8.50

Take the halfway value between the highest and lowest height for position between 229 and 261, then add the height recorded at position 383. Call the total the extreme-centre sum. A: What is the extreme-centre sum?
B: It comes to 126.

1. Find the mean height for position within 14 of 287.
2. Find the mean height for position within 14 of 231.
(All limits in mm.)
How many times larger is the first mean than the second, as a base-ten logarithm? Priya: 0.093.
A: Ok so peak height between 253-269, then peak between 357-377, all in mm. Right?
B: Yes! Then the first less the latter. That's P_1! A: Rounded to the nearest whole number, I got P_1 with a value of 13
